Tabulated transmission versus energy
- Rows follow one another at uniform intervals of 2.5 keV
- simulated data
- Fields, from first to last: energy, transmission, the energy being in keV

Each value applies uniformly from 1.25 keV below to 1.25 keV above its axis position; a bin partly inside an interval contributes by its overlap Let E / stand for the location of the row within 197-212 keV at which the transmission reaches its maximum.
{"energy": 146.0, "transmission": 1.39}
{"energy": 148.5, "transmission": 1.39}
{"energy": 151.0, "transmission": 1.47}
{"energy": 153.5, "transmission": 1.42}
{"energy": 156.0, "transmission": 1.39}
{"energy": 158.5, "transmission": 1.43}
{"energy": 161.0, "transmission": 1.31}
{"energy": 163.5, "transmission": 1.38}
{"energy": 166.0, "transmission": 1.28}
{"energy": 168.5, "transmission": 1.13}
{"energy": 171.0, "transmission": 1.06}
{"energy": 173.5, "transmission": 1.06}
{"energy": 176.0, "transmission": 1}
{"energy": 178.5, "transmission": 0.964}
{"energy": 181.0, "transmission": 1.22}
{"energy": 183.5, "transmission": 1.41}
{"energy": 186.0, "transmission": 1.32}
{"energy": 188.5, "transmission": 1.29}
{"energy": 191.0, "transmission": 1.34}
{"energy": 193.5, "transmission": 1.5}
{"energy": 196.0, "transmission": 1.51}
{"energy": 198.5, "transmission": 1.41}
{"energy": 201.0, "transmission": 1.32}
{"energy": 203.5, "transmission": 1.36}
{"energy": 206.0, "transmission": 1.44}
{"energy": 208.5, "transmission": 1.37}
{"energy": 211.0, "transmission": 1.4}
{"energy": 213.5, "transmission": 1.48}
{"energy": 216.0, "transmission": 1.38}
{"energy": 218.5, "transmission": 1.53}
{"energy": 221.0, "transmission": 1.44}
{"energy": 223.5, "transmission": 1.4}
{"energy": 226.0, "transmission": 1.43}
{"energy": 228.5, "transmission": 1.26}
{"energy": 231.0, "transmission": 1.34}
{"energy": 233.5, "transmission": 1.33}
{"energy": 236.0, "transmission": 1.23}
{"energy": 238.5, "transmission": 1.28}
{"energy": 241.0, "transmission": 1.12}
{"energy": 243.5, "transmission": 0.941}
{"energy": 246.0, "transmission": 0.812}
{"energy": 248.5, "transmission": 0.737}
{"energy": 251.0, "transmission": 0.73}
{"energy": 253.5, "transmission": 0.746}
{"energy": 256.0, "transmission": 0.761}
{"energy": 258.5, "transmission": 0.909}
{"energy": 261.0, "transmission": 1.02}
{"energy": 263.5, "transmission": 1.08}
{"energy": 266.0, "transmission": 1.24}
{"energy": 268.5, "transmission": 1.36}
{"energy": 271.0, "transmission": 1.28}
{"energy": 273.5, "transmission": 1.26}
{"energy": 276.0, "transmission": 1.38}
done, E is 206.0 keV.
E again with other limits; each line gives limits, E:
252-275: 268.5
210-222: 218.5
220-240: 221.0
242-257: 243.5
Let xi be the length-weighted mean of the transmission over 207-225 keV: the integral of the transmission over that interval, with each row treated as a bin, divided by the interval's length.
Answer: 1.43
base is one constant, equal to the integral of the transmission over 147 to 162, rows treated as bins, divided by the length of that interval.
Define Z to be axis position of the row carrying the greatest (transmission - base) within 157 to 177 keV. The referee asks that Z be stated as 158.5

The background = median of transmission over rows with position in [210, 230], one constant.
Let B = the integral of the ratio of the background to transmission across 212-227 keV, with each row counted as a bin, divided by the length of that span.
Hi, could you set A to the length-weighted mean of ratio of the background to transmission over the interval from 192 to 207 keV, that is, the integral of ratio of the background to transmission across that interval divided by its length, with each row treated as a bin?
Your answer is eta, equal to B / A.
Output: 0.98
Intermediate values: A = 1.00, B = 0.98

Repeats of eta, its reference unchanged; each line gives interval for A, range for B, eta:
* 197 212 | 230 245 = 1.18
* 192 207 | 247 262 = 1.77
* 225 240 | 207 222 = 0.91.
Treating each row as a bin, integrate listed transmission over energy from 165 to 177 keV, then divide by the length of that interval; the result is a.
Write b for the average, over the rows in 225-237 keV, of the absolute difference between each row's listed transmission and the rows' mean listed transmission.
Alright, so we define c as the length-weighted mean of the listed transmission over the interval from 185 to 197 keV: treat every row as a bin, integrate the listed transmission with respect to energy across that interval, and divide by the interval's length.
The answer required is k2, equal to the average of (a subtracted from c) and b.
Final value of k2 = 0.17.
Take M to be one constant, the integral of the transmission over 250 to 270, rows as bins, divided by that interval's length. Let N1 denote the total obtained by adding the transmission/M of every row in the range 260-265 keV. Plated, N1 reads 2.1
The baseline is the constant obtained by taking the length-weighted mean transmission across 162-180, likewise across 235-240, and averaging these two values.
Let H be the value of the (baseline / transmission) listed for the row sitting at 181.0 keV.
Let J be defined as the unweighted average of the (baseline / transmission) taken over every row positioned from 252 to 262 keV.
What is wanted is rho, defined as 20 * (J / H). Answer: 29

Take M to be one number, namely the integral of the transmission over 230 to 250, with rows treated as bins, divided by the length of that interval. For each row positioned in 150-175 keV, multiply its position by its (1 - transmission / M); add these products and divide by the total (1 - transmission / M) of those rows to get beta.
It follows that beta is 157.4 keV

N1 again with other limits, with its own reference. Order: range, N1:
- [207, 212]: 2.8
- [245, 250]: 1.6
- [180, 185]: 2.7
